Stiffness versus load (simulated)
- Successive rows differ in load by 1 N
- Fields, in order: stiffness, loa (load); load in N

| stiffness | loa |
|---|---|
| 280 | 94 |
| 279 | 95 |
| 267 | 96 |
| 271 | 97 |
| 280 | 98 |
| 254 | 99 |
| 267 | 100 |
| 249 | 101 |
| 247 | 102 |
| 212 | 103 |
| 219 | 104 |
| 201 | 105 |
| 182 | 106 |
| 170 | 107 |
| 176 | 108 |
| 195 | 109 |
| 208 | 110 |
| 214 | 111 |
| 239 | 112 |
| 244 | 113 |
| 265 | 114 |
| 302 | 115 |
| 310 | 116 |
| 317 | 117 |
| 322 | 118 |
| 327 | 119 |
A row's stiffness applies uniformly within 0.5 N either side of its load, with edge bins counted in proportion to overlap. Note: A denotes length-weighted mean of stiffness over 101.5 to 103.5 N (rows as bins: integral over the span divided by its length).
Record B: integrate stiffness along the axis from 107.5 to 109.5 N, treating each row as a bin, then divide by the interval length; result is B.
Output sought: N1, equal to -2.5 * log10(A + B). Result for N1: -6.55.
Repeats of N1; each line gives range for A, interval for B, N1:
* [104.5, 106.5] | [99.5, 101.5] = -6.63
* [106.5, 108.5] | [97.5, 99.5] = -6.61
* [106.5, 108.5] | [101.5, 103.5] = -6.51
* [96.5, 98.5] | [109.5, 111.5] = -6.72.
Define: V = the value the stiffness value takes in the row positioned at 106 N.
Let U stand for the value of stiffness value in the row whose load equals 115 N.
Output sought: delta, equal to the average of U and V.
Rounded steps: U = 302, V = 182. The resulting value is 242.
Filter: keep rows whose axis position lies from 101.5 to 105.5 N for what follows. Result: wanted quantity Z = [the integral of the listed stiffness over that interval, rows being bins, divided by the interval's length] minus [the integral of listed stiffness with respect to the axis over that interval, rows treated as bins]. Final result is -659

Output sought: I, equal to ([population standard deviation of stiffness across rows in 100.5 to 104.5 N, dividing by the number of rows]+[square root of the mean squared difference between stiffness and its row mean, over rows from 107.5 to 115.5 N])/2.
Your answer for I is 27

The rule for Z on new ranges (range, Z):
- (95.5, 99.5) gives -804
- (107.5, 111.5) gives -595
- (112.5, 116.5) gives -841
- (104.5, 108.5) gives -547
